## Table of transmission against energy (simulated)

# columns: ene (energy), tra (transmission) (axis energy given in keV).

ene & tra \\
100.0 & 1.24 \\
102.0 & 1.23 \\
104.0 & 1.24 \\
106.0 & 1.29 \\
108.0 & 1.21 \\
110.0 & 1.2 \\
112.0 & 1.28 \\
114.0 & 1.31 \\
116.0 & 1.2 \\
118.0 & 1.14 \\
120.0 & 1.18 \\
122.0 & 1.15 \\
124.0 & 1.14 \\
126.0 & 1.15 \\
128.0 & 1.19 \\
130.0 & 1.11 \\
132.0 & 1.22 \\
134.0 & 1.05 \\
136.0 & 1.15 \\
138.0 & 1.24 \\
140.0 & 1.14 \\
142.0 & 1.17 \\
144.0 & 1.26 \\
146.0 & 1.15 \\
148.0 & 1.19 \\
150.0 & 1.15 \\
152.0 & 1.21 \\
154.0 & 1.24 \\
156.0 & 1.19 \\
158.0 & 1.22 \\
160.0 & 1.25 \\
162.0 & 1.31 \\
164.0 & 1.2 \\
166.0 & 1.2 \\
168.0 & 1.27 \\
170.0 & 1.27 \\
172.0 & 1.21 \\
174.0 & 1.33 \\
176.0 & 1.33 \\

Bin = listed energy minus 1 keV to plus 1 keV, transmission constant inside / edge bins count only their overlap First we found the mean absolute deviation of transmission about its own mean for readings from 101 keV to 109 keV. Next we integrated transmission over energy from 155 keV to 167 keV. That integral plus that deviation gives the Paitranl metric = 15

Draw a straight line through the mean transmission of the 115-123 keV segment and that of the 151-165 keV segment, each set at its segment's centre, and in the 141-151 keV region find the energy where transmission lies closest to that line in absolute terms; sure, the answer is 148.0 keV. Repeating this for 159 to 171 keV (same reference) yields 160.0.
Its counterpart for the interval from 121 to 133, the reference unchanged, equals 128.0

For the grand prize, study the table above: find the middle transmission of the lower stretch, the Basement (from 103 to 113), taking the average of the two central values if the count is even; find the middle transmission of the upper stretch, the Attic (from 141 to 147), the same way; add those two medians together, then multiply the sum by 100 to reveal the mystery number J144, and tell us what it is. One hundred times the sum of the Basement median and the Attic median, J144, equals 241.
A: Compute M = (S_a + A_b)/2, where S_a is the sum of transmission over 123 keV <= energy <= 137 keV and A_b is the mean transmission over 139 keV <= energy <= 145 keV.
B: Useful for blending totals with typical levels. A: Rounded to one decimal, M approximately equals 4.6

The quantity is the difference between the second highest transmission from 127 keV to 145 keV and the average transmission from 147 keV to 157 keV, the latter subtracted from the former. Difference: 0.04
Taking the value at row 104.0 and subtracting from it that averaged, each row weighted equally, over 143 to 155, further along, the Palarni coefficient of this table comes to 0.040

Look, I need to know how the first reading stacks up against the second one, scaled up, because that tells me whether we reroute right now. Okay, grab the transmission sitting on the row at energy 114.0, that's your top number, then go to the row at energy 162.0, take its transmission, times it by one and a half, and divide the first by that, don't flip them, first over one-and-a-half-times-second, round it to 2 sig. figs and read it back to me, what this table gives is 0.67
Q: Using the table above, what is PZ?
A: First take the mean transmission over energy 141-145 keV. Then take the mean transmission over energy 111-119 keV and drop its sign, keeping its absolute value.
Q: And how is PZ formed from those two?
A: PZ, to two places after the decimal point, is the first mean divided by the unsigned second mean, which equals 0.99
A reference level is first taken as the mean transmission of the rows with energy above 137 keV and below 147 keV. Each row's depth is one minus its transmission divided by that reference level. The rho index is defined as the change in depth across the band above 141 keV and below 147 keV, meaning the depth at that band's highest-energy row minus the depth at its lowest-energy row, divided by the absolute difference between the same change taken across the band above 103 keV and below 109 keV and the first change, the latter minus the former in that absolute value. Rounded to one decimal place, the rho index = 2.0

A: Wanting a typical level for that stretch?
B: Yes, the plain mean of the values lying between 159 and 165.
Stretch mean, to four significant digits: 1.253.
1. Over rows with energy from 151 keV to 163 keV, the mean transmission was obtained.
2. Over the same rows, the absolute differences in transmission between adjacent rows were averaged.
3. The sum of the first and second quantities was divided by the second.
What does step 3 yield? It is 32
